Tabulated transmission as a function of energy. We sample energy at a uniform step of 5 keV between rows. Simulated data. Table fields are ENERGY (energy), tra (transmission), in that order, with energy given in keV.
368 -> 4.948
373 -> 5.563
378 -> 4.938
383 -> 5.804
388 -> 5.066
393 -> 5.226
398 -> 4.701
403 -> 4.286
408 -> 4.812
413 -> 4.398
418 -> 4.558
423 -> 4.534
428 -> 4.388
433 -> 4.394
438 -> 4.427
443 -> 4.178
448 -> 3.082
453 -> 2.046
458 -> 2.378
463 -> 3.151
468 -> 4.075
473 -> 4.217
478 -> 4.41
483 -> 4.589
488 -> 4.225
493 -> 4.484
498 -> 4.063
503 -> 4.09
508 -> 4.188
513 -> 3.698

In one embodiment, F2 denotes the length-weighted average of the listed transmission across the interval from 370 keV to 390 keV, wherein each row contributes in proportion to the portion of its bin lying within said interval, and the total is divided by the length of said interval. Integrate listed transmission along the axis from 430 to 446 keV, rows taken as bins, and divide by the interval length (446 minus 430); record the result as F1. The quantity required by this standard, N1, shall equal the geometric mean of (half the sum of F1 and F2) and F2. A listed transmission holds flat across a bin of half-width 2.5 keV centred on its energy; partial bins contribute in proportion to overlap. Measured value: 5.07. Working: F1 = 4.3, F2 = 5.3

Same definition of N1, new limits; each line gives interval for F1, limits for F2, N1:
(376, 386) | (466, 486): 4.58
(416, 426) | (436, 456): 3.66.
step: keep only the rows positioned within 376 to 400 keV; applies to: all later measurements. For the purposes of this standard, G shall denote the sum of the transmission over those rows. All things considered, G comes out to 25.7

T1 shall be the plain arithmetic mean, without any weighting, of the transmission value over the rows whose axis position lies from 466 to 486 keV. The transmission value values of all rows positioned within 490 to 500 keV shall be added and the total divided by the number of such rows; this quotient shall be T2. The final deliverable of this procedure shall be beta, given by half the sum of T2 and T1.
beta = 4.30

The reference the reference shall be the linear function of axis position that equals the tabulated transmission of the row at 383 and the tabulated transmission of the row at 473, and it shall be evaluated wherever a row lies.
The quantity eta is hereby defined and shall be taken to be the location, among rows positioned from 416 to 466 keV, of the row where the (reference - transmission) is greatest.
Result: 453 keV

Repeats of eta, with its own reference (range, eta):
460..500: 463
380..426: 403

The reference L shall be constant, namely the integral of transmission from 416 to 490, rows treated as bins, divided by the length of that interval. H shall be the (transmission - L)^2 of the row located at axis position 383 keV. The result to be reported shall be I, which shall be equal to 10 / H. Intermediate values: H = 3.6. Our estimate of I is 3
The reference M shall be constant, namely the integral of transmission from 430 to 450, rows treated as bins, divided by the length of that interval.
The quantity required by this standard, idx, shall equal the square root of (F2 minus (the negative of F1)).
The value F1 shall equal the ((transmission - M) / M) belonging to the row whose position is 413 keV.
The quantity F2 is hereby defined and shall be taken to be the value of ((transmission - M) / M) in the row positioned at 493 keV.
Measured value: 0.44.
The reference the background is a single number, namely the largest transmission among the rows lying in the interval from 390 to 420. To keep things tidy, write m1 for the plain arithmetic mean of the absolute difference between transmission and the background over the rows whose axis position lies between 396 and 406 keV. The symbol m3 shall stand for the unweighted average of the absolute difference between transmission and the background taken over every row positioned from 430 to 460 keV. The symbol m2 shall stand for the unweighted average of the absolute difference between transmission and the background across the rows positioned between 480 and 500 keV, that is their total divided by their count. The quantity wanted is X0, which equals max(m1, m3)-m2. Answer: 0.9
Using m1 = 0.7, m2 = 0.89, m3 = 1.8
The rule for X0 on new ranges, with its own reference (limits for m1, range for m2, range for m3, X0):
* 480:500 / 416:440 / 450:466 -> 1.9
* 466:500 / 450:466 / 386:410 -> -1.8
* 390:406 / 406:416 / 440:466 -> 1.6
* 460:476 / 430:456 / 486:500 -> -0.2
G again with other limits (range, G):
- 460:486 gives 20.4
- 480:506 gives 21.5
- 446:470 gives 14.7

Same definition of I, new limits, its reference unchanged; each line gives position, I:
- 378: 9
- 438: 37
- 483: 21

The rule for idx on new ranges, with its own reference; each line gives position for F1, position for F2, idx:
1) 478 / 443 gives 0.34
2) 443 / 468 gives 0.19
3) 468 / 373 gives 0.61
